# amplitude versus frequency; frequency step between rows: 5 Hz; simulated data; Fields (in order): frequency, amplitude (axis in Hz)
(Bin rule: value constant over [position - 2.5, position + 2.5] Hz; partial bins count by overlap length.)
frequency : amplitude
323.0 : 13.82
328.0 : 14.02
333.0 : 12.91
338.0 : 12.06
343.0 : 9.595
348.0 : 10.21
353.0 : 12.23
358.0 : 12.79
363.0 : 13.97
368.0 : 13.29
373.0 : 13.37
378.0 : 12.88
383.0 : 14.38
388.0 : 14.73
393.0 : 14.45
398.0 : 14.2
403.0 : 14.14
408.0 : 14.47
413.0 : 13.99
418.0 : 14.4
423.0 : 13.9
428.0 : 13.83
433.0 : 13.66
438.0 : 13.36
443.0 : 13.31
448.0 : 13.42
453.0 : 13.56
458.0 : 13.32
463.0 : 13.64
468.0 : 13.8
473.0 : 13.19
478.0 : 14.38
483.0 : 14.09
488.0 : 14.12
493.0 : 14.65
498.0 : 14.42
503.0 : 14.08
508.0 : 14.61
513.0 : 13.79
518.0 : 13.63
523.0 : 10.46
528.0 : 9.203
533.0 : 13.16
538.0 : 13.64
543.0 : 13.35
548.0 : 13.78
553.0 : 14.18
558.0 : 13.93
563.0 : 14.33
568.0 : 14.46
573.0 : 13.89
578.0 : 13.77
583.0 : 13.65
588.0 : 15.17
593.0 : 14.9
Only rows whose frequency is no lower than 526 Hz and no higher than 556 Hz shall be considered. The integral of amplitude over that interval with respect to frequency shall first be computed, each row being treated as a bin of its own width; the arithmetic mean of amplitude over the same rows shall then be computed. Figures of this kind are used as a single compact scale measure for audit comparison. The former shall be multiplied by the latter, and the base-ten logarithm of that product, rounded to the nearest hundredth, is 3.70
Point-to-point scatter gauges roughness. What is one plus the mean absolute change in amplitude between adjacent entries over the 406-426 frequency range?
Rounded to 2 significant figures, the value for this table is 1.5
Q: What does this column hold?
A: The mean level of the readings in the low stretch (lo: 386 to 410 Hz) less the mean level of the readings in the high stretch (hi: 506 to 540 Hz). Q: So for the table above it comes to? 1.8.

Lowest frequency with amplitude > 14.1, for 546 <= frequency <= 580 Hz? 553.0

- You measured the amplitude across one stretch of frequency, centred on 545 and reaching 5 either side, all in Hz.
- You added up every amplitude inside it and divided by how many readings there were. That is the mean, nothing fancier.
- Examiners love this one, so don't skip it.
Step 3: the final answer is 13.6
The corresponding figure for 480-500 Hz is 14.3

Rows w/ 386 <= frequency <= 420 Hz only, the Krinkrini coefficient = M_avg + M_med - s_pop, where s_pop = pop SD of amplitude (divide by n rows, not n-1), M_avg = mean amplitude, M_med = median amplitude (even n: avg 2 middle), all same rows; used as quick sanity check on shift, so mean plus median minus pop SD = 28.5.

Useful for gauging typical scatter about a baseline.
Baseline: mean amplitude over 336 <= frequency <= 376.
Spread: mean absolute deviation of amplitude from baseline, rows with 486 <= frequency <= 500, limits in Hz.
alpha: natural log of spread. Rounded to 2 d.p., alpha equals 0.79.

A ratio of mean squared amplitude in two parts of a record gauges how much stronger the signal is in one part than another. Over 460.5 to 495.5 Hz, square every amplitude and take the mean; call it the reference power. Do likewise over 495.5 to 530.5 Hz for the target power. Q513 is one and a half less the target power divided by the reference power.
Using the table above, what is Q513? 0.63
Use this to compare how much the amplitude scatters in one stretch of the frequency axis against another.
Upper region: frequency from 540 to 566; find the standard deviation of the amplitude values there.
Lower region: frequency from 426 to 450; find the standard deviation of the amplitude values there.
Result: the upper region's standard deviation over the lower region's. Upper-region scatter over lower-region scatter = 1.7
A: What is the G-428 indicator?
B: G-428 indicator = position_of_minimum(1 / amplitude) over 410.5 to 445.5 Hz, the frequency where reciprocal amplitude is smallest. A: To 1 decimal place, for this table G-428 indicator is 418.0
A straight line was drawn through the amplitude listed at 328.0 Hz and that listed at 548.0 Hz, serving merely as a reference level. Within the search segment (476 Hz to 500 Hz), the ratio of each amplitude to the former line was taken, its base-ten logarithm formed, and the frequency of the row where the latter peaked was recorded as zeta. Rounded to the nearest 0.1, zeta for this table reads 493.0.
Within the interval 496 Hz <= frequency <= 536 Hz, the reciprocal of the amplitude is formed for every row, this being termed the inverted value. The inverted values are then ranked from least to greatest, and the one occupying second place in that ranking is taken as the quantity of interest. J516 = 0.0693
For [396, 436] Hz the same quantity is 0.0694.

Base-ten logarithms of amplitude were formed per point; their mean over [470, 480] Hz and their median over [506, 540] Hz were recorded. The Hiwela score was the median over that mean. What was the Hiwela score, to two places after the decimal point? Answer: 1.00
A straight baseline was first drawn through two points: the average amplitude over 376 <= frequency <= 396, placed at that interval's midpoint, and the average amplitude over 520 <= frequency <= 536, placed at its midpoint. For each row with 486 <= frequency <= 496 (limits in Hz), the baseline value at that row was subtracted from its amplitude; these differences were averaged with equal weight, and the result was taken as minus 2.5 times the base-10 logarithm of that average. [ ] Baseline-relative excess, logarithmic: -1.0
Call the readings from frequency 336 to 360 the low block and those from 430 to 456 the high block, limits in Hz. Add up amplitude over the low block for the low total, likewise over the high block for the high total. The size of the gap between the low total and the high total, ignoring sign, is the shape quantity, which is 10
